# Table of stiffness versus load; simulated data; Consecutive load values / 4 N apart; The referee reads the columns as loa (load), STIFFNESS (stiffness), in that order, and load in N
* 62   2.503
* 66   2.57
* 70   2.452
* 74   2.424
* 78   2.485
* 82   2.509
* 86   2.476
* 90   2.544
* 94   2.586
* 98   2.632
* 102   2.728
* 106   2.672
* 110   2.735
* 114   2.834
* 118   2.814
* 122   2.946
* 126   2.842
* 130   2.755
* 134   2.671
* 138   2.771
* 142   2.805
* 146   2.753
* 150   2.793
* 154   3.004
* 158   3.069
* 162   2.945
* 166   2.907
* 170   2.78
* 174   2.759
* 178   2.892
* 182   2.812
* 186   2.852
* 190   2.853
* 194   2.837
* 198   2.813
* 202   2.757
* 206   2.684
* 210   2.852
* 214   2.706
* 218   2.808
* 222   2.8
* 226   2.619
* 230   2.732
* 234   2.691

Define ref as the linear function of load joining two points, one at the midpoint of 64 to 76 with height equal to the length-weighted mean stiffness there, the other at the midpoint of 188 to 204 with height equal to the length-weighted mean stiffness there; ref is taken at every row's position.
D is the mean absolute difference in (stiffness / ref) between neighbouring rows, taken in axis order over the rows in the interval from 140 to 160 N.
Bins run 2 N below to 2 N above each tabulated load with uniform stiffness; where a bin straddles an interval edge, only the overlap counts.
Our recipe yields 0.032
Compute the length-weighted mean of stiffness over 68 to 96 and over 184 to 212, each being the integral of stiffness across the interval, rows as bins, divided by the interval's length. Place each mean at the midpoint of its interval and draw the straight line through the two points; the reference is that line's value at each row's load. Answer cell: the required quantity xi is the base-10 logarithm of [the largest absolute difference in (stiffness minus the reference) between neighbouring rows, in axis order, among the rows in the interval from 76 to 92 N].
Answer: -1.24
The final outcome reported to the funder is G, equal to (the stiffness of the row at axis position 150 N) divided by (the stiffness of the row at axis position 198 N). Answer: 0.99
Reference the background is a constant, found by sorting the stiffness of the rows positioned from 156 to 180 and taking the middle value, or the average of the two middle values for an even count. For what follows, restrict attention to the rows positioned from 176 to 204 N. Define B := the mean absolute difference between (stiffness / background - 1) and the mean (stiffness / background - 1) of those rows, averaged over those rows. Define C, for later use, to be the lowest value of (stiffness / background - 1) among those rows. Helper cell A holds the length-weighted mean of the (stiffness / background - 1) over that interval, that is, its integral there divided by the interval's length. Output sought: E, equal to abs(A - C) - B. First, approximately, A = -0.024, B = 0.011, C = -0.0491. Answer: 0.015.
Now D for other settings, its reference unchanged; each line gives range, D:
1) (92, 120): 0.023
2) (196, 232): 0.038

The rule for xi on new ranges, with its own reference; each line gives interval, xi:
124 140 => -1.01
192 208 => -1.08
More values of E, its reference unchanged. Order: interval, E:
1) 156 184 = 0.013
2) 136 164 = 0.005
